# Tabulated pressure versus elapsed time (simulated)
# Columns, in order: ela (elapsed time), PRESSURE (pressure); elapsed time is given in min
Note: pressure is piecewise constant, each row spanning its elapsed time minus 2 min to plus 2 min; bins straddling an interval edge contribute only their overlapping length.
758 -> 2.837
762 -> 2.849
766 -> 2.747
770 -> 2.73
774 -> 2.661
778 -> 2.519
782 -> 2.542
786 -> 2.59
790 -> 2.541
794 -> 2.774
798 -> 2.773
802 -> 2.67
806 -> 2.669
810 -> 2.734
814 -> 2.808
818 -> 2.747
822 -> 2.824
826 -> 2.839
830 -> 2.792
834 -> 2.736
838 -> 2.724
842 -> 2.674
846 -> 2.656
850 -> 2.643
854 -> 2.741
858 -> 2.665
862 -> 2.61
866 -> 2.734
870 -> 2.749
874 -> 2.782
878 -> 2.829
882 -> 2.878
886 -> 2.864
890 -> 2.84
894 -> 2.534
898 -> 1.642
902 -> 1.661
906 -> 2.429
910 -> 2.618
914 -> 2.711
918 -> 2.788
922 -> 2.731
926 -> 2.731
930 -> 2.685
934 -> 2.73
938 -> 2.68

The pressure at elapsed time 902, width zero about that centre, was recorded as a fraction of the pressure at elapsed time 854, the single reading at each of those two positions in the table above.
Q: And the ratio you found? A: 0.606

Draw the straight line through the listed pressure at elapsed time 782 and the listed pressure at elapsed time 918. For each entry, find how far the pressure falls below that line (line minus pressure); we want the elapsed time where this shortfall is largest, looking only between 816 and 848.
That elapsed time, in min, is 846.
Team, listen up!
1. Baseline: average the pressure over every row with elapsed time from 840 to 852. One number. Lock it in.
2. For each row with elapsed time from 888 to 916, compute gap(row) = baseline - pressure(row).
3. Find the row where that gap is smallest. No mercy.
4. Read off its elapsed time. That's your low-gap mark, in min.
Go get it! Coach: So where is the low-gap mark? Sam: 890 min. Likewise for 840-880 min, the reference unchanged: 878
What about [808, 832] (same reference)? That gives 826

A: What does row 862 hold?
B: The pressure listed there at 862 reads 2.61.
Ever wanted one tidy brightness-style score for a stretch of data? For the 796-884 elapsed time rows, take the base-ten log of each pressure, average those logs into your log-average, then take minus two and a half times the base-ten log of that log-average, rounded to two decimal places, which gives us 0.90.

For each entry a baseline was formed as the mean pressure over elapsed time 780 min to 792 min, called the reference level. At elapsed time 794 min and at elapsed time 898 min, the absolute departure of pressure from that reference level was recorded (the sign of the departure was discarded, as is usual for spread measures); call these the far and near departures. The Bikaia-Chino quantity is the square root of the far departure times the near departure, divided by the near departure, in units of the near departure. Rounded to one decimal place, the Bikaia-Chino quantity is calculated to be 0.5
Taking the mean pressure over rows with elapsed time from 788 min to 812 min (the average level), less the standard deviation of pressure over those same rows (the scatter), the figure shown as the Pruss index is 2.61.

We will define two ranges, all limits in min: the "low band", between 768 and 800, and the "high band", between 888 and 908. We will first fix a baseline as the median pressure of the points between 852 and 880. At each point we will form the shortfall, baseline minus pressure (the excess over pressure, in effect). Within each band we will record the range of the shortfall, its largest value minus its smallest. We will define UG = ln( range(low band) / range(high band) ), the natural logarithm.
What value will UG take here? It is -1.5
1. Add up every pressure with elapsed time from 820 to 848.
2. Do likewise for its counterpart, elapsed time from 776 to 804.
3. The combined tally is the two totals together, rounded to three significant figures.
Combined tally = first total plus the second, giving 37.7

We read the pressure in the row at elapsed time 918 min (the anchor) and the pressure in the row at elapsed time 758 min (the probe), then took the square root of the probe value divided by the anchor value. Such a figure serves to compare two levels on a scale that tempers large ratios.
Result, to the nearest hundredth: 1.01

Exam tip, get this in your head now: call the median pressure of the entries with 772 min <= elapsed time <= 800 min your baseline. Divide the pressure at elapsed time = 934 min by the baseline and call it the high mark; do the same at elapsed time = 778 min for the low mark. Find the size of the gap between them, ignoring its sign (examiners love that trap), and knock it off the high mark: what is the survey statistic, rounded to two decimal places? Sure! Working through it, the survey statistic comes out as 0.97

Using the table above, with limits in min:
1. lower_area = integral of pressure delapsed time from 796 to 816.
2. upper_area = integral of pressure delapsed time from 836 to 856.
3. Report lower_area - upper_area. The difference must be 0.9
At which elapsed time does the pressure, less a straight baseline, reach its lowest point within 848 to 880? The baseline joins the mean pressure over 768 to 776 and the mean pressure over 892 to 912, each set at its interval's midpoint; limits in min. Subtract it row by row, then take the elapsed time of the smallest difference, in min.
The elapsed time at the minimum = 850 min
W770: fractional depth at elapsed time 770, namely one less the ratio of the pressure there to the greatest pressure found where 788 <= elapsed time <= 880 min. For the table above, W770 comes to 0.038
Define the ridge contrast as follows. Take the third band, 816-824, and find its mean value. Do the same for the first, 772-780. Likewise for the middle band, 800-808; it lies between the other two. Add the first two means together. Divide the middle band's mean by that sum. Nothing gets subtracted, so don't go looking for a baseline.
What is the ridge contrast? 0.497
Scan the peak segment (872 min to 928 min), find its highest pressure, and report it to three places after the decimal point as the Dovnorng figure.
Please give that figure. 2.878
